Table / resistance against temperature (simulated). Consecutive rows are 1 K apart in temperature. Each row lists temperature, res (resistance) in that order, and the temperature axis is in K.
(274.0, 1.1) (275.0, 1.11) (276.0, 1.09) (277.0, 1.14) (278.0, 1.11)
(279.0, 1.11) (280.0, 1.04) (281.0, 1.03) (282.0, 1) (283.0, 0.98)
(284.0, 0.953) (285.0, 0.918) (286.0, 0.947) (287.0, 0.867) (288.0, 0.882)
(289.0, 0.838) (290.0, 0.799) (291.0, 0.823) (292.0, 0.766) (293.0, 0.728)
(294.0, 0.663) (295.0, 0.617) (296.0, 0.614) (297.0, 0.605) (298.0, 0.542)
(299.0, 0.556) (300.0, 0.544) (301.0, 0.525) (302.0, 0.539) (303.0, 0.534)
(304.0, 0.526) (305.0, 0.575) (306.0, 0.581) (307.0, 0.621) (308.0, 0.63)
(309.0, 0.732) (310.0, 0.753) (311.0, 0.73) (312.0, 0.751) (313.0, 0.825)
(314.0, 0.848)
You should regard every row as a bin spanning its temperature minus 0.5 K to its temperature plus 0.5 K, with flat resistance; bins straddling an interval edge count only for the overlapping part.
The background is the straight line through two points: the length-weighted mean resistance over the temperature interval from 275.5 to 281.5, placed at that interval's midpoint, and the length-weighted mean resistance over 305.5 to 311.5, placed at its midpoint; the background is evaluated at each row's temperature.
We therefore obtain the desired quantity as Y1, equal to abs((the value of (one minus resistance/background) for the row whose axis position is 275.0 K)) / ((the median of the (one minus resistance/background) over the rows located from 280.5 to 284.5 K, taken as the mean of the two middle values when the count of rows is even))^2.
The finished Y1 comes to 13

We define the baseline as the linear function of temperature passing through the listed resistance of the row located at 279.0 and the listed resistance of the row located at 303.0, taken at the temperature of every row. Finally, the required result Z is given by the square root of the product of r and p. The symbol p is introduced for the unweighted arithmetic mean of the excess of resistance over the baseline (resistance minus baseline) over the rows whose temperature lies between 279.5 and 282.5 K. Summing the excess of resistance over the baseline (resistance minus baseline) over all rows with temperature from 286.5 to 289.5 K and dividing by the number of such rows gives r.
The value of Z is 0.035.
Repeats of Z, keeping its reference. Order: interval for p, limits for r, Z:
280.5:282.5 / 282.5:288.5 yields 0.032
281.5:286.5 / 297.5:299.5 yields 0.053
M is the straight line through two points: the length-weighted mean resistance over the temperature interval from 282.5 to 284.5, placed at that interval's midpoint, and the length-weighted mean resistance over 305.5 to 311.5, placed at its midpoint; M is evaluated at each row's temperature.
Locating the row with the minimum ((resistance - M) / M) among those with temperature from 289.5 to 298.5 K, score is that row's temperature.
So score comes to 298.0 K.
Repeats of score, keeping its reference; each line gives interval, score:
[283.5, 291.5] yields 290.0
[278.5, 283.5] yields 283.0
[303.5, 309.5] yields 304.0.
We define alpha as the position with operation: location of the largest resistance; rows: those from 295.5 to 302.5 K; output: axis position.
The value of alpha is 296.0 K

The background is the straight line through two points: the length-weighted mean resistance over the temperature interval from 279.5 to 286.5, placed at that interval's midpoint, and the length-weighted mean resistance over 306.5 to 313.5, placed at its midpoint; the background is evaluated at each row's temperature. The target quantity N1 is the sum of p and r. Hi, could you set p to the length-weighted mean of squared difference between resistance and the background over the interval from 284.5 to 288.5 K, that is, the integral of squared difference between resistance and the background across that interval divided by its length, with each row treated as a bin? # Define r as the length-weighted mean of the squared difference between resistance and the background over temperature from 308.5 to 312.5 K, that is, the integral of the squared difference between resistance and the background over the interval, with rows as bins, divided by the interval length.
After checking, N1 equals 0.0035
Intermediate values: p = 0.003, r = 0.0010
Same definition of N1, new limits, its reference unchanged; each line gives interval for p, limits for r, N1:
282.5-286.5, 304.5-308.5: 0.0250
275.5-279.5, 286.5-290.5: 0.0138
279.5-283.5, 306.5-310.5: 0.0078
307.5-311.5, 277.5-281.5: 0.0075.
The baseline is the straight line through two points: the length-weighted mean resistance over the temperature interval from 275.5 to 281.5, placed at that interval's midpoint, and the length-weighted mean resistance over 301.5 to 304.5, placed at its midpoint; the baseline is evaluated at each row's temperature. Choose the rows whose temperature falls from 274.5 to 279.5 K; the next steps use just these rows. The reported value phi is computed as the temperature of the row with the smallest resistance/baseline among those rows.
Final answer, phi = 275.0 K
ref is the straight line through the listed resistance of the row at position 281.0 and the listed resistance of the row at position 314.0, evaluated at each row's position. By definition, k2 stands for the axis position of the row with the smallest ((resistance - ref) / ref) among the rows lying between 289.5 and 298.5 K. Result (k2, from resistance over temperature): 298.0 K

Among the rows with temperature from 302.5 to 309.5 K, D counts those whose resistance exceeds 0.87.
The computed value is 0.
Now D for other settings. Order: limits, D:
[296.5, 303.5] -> 0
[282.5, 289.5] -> 5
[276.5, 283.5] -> 7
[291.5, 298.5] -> 0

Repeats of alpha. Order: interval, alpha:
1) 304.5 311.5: 310.0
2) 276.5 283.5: 277.0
